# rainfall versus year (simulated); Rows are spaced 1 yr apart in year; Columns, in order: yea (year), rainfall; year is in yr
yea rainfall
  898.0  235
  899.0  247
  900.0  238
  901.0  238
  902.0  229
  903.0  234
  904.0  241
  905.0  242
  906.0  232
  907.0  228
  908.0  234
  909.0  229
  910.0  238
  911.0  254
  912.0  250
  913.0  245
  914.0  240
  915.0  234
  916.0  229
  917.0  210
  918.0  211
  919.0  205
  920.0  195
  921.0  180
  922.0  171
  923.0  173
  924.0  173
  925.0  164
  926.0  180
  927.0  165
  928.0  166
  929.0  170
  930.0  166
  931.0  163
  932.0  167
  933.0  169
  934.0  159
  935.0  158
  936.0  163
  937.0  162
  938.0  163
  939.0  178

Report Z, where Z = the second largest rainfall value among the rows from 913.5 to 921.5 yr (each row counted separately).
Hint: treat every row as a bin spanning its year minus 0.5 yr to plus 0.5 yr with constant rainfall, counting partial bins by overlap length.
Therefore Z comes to 234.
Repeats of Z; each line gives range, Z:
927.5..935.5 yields 169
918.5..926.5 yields 195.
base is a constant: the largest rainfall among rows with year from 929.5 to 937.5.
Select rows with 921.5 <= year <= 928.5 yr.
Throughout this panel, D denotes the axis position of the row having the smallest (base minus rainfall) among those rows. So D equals 926.0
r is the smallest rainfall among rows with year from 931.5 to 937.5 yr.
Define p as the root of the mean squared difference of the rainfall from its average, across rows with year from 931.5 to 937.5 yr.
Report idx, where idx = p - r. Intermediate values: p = 4.0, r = 158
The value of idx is -154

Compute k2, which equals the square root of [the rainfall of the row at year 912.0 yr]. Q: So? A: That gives 15.8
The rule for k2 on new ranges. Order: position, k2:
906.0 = 15.2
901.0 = 15.4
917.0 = 14.5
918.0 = 14.5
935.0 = 12.6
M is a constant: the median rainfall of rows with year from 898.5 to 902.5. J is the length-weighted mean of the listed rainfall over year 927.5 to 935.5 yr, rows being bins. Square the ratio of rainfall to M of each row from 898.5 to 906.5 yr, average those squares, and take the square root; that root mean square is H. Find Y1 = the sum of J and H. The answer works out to 166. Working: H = 1.00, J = 165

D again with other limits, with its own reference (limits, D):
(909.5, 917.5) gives 911.0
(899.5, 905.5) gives 905.0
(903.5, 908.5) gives 905.0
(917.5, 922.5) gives 918.0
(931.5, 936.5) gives 933.0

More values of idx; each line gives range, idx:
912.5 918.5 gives -197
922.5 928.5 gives -158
